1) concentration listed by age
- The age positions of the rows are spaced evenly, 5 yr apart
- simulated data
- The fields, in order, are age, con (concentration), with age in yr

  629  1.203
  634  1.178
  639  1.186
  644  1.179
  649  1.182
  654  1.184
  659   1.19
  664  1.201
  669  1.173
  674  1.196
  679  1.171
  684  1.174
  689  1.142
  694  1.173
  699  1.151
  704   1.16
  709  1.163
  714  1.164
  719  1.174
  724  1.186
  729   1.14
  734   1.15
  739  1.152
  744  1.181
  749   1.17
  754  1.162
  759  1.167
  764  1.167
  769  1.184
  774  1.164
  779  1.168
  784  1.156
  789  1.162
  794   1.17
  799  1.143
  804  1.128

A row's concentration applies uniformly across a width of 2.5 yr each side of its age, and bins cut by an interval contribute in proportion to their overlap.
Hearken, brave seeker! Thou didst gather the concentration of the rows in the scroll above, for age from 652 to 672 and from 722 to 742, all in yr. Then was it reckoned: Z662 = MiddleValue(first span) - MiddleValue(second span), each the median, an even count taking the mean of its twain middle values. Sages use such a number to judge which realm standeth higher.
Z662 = 0.036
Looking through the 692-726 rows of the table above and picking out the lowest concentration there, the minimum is 1.151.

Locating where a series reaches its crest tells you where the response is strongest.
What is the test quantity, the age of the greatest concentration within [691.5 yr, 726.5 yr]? 724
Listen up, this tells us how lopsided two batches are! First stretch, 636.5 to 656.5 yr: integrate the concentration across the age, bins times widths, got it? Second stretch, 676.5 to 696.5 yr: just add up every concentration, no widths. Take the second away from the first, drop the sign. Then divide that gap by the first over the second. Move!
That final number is 3.742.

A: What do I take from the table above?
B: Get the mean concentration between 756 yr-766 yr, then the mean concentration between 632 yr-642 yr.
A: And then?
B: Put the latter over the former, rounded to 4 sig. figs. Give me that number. 1.013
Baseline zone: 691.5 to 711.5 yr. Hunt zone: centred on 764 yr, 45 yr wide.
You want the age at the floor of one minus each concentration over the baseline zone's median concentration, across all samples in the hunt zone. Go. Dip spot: 769 yr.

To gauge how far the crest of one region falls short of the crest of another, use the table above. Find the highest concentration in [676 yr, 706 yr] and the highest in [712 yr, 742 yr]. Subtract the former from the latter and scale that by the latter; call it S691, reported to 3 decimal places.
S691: 0.010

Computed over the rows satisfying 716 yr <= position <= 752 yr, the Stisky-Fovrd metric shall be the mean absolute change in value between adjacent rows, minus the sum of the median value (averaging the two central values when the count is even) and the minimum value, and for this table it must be -2.292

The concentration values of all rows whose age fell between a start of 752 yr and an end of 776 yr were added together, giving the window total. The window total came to 5.84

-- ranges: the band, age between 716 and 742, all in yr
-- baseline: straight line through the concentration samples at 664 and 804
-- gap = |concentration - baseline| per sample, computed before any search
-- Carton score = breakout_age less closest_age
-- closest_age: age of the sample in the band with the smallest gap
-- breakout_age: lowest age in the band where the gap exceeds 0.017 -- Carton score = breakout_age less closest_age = 10 yr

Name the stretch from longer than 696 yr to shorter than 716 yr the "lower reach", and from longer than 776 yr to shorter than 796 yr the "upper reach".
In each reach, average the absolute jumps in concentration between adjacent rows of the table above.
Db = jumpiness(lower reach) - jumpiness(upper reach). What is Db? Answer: -0.0043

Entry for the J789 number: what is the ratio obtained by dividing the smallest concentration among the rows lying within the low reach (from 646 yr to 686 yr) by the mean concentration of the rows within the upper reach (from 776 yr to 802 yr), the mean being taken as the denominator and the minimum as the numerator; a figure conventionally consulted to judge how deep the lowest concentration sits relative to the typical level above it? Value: 1.01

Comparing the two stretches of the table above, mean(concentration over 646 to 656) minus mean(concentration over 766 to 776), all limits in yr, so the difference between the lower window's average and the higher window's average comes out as 0.009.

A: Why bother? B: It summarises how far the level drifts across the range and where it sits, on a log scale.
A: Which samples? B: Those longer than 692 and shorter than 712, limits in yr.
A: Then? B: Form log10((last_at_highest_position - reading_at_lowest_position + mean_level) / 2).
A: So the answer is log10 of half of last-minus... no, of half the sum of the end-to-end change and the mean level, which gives -0.240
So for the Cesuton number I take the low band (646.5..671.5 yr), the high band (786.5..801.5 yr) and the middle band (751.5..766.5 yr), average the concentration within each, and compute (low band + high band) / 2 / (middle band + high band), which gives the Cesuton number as 0.504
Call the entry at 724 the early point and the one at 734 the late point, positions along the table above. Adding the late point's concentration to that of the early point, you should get 2.34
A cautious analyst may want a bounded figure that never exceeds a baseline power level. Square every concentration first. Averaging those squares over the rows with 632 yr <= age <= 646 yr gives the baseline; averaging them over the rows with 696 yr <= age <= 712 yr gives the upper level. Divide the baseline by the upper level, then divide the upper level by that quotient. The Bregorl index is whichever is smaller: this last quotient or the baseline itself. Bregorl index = 1.29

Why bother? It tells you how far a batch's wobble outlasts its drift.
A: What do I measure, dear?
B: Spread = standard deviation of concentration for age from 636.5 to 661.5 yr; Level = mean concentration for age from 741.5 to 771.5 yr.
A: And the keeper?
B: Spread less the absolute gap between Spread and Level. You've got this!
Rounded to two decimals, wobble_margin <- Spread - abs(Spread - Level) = -1.16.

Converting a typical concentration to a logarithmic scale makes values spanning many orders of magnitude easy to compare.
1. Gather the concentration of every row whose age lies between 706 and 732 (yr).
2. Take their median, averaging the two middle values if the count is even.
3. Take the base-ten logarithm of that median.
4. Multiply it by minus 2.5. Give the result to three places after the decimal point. -0.165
